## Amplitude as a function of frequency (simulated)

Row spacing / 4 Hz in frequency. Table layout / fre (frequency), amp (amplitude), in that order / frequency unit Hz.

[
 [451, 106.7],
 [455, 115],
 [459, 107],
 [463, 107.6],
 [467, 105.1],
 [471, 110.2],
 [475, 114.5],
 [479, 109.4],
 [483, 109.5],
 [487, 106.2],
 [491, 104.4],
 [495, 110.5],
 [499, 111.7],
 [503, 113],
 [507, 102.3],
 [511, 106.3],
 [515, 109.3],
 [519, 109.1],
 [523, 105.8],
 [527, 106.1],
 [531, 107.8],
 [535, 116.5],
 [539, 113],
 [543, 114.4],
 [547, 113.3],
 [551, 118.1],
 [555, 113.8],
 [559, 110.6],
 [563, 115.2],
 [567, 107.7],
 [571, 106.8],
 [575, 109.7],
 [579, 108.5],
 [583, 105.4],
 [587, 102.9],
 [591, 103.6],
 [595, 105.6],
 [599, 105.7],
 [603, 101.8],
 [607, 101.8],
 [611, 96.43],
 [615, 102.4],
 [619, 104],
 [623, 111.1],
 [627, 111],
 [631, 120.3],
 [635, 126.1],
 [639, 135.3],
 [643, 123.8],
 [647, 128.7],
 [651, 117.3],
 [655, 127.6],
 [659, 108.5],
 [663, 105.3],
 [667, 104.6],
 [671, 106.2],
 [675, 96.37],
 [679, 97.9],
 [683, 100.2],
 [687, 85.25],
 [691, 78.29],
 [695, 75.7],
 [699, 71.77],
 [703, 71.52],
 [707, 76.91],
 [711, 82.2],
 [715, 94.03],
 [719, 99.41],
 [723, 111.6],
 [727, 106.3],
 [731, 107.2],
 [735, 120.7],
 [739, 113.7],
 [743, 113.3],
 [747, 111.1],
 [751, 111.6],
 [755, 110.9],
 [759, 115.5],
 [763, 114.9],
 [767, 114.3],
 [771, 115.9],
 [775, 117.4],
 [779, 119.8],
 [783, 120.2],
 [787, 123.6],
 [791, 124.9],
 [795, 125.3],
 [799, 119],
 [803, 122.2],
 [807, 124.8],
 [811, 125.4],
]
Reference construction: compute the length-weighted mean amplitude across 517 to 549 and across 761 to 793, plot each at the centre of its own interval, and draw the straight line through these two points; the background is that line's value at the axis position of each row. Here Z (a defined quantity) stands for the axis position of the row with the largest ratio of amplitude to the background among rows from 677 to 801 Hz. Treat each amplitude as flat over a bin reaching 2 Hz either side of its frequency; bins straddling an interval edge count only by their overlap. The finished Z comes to 795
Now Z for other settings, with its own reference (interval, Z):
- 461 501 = 475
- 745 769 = 759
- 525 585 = 551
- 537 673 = 639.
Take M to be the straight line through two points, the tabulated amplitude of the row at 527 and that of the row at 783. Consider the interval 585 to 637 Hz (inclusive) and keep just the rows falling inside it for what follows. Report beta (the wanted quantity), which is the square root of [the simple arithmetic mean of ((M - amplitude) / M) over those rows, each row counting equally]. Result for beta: 0.18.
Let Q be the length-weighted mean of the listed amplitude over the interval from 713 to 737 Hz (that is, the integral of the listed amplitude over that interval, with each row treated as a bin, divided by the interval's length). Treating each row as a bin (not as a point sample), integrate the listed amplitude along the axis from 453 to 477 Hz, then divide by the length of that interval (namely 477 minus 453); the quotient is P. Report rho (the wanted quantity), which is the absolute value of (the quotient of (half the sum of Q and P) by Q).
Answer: 1.02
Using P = 110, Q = 107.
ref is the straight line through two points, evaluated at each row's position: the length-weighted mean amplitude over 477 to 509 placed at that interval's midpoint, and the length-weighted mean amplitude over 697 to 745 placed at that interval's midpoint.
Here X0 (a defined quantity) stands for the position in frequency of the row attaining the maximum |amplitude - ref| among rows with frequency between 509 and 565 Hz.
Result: 551 Hz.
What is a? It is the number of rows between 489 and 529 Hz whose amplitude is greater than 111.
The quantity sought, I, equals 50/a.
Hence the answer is 25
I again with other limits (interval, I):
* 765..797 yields 6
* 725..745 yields 17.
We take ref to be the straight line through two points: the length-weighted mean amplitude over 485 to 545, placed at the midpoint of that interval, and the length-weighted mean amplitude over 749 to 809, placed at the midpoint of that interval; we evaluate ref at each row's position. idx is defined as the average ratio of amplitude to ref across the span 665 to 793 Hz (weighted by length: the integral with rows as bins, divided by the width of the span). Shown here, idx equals 0.88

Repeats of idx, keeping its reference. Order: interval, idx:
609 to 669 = 1.01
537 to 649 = 0.99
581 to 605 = 0.93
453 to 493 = 1.01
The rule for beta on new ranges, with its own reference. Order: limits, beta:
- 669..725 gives 0.48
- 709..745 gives 0.32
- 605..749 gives 0.30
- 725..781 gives 0.20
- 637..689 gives 0.16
